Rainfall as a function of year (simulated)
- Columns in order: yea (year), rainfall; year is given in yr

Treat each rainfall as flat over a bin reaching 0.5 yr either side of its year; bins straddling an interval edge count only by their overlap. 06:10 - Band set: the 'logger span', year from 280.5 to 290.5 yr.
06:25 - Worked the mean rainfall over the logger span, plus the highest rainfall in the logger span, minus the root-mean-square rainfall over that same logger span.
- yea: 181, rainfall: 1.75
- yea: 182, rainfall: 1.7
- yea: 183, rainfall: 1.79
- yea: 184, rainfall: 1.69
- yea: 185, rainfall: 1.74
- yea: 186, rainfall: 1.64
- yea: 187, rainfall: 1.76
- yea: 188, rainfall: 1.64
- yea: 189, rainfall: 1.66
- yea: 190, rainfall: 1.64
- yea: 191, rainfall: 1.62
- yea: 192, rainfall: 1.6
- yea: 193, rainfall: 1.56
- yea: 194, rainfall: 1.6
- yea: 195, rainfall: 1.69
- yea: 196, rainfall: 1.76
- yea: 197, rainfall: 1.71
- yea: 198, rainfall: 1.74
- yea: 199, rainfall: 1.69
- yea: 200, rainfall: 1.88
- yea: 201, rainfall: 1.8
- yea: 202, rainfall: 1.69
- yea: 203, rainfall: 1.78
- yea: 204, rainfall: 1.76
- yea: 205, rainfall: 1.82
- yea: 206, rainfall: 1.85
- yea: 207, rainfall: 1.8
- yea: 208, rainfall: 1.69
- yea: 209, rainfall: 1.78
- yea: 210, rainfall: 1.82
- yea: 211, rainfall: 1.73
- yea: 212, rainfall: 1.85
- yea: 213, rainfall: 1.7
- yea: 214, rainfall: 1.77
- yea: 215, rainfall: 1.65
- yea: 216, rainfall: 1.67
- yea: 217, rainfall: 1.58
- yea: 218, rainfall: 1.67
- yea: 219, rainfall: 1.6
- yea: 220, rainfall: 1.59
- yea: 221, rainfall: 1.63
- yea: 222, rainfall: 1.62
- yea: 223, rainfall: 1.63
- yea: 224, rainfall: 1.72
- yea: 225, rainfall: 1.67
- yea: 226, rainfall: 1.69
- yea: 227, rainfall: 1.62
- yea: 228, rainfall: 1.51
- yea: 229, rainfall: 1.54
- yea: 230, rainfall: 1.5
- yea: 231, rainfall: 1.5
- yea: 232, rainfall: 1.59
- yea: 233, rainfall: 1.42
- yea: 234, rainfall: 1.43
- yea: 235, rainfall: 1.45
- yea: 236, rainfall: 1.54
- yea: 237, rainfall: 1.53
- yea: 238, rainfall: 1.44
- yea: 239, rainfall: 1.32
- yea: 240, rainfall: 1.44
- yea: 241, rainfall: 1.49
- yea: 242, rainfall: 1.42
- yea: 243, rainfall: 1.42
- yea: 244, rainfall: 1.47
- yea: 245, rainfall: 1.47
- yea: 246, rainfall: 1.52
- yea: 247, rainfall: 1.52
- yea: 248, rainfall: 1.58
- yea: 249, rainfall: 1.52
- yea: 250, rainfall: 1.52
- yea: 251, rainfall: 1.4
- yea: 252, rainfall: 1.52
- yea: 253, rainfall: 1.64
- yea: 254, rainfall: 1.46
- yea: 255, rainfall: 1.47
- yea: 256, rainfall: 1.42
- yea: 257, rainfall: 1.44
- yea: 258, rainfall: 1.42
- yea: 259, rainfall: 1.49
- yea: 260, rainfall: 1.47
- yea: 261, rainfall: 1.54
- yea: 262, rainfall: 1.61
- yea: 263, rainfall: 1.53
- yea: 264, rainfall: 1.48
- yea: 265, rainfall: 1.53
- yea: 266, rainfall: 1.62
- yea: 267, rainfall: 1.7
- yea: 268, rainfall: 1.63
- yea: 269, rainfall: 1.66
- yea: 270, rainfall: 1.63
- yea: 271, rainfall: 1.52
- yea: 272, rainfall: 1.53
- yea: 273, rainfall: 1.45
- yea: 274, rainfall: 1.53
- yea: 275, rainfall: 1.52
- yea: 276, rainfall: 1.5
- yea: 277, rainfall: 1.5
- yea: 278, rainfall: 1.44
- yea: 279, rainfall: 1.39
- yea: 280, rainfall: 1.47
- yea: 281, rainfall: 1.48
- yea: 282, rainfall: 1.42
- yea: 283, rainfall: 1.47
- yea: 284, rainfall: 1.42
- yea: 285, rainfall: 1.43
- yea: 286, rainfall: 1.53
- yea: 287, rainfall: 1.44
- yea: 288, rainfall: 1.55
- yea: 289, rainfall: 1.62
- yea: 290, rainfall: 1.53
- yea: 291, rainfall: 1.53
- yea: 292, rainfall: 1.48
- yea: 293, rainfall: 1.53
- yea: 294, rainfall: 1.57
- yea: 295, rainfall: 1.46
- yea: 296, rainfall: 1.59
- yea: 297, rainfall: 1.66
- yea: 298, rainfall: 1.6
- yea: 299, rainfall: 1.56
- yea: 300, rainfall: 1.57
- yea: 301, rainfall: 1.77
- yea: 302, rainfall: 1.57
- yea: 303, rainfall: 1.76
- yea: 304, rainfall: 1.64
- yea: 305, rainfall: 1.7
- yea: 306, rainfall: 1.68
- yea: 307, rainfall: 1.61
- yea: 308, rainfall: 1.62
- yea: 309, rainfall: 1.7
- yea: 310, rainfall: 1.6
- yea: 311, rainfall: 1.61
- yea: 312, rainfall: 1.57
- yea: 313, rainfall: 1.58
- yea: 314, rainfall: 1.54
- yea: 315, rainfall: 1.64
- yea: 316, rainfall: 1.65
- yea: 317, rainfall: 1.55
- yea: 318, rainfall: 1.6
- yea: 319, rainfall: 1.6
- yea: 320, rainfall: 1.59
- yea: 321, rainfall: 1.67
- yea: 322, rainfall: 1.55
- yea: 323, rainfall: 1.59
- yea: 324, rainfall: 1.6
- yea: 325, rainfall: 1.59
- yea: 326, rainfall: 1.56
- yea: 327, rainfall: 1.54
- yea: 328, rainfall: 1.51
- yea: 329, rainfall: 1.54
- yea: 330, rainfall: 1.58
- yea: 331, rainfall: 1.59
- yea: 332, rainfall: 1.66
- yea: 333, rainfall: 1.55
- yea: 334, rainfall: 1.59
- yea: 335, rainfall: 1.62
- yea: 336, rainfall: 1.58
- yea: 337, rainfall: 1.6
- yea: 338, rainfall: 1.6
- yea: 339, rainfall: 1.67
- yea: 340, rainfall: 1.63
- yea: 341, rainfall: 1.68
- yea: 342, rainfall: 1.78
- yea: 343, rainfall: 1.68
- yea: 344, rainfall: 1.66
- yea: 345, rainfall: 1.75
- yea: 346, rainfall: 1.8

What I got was 1.62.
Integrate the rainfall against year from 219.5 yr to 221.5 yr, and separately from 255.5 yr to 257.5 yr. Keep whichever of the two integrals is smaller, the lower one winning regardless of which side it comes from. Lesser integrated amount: 2.86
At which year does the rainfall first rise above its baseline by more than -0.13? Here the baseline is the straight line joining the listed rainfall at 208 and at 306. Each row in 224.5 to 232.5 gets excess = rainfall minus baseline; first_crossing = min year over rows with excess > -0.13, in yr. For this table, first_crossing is 225 yr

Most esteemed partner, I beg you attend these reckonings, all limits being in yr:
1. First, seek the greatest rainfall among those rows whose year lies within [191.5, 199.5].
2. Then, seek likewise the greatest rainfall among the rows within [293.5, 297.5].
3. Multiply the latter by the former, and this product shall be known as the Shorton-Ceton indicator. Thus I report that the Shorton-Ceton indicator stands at 2.92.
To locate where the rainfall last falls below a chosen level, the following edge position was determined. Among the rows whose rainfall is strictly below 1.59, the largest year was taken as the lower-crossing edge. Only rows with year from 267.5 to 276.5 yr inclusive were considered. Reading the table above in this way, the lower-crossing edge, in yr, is 276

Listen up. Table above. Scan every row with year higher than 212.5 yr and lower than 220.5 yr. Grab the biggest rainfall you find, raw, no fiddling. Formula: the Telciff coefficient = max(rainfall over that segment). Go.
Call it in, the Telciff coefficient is 1.77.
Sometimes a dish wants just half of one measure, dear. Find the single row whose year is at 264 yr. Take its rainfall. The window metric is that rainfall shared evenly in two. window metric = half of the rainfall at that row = 0.74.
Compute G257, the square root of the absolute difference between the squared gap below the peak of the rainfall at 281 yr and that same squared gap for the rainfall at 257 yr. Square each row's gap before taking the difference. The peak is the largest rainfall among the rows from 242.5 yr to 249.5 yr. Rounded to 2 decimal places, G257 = 0.10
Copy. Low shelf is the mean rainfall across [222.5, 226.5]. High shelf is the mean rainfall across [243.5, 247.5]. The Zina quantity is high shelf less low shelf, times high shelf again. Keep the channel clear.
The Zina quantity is -0.27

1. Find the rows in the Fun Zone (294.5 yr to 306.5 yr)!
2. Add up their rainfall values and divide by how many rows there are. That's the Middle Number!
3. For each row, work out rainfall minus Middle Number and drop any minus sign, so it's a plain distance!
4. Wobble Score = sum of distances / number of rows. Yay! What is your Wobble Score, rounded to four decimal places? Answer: 0.0717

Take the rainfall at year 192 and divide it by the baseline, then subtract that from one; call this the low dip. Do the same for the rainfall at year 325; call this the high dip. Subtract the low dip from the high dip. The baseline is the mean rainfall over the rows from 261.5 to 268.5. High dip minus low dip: 0.01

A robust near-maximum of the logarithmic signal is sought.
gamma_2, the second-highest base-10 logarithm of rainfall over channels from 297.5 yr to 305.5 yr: 0.25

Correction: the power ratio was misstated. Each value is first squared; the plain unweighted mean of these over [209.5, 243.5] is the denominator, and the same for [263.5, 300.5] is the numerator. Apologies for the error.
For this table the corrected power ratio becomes 0.93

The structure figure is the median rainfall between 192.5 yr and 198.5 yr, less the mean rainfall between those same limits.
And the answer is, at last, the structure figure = 0.023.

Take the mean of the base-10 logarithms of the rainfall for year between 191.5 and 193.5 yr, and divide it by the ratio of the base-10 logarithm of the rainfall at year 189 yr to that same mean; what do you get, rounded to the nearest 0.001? 0.179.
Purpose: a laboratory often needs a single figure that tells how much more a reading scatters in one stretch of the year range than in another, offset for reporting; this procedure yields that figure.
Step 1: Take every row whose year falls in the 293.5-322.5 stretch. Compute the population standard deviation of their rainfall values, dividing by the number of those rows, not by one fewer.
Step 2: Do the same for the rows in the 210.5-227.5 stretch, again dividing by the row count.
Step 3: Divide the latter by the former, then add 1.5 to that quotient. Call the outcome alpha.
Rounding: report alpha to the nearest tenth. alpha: 2.5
